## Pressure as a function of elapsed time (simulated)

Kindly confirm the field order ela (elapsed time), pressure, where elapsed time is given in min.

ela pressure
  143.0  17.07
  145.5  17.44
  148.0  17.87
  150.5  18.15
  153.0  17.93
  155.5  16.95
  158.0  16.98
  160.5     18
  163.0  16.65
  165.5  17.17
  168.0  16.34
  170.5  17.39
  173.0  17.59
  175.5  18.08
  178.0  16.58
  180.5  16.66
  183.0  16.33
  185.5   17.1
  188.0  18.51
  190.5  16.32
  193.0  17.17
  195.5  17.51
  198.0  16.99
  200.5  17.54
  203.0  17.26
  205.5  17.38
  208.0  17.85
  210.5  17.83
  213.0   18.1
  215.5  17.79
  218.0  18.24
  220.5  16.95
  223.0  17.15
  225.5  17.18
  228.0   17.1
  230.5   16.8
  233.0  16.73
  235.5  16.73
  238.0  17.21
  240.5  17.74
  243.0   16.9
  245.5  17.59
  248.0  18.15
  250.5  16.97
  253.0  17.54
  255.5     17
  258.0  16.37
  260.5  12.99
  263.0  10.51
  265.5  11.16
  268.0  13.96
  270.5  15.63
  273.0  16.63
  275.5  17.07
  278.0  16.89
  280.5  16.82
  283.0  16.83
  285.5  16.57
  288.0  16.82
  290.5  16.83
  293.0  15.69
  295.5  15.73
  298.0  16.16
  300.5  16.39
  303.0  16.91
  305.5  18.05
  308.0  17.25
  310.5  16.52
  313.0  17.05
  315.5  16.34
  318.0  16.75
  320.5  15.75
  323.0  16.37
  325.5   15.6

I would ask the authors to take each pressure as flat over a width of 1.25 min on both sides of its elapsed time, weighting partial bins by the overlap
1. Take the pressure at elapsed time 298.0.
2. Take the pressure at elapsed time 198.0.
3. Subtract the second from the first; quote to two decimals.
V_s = -0.83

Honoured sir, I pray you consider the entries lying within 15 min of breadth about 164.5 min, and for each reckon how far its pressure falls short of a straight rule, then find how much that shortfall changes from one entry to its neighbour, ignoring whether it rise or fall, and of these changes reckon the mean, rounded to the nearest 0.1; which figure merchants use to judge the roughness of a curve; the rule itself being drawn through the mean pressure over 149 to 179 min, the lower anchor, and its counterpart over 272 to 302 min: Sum 1.0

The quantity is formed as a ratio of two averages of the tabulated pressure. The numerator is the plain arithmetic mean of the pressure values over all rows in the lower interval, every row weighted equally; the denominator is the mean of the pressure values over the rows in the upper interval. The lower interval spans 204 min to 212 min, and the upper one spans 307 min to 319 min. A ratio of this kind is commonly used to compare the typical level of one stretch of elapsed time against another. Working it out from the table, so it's 1.05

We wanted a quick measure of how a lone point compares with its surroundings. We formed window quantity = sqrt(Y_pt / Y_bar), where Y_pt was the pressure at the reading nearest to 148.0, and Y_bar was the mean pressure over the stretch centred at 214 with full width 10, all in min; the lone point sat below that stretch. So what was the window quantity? 1.00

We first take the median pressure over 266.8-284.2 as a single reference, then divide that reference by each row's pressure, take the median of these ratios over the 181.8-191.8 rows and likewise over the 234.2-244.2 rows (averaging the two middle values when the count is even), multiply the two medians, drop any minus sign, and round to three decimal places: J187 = 0.993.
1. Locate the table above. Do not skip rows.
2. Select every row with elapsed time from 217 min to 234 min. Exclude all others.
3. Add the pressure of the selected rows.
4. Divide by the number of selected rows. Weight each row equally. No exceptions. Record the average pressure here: 17.2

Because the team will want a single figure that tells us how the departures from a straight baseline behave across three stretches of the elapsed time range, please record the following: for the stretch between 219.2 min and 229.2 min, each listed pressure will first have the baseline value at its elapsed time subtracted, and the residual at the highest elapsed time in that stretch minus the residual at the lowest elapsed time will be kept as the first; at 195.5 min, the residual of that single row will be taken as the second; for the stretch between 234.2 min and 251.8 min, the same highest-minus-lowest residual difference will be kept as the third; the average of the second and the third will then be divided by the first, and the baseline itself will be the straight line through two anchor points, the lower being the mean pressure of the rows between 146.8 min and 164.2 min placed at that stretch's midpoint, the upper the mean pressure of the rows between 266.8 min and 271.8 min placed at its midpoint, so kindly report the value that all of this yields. 2.4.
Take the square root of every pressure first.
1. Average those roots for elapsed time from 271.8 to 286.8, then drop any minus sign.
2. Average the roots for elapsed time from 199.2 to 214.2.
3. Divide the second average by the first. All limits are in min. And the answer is 1.03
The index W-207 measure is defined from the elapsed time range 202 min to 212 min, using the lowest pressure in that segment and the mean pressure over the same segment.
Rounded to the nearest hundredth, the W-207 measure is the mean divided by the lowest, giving 1.02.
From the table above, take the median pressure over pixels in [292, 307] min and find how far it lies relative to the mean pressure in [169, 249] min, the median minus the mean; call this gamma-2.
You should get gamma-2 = -1.05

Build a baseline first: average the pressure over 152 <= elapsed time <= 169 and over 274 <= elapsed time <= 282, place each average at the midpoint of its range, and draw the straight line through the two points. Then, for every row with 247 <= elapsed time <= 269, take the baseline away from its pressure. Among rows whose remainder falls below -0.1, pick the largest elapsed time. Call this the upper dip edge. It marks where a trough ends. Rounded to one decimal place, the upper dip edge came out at 268.0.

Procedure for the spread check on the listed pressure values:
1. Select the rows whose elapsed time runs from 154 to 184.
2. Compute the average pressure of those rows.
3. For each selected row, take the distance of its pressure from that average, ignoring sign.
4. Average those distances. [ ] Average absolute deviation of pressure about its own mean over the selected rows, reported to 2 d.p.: 0.49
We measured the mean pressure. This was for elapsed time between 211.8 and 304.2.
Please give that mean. 16.43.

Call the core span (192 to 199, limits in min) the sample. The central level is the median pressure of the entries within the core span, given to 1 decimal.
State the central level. 17.2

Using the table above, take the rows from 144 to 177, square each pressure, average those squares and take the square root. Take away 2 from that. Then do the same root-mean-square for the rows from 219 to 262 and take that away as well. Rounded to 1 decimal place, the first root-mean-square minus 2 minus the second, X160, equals -1.5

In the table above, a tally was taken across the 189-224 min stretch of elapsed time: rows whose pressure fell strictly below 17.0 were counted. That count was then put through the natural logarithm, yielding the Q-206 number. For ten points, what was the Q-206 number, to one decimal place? 1.1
